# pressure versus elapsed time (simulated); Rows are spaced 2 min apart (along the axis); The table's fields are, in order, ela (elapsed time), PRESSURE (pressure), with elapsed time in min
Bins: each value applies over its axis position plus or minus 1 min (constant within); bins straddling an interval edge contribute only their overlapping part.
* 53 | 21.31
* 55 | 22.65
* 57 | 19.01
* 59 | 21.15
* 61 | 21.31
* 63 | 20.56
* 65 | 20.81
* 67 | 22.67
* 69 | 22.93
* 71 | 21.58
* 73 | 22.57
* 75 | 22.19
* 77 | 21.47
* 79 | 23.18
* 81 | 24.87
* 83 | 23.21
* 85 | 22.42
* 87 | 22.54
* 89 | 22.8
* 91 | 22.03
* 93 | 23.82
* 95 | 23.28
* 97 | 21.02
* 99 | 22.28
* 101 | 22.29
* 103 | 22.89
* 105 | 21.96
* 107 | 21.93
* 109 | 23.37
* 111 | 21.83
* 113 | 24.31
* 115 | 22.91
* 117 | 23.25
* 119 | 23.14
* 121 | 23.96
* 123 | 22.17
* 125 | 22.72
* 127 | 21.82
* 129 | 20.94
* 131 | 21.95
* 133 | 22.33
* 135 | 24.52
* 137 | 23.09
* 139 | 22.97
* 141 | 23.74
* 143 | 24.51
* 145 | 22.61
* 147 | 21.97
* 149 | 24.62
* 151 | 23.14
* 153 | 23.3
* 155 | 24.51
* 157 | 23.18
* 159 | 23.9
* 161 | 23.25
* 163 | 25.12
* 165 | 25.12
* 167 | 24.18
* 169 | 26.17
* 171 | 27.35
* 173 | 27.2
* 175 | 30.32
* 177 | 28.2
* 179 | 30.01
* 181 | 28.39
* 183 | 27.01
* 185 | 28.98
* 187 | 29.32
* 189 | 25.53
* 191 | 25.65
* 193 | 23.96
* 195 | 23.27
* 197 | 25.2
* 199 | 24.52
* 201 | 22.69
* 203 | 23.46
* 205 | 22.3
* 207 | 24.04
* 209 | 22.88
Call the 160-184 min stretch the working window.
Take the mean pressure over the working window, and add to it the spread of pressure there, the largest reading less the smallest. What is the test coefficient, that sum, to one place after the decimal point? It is 33.9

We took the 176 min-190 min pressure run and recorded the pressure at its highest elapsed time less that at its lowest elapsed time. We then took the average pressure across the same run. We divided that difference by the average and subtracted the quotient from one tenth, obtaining 0.19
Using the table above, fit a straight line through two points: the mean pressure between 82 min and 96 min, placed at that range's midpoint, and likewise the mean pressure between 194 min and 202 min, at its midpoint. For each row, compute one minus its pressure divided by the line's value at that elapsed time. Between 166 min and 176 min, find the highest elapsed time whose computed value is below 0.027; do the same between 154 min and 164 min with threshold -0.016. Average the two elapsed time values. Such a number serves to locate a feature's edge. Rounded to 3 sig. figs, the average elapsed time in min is 169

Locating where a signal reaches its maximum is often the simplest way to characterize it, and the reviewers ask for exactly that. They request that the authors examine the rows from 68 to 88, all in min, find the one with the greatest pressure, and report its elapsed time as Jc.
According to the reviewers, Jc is 81 min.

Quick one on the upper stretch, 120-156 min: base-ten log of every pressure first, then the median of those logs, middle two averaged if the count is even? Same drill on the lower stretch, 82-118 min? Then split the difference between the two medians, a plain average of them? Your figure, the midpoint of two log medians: 1.36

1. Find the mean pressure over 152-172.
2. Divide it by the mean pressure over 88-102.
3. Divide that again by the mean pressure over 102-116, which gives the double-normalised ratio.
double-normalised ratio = 0.0481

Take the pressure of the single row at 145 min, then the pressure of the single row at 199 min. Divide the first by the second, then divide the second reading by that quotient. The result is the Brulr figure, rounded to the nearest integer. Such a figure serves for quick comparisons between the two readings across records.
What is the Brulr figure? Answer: 27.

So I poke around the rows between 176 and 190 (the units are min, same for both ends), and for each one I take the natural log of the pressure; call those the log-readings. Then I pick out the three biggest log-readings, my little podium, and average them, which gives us 3.38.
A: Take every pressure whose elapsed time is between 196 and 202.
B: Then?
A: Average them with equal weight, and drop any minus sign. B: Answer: 24.1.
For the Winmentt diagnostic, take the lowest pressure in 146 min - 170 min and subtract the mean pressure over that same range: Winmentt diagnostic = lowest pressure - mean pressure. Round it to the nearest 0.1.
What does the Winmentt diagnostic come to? -2.1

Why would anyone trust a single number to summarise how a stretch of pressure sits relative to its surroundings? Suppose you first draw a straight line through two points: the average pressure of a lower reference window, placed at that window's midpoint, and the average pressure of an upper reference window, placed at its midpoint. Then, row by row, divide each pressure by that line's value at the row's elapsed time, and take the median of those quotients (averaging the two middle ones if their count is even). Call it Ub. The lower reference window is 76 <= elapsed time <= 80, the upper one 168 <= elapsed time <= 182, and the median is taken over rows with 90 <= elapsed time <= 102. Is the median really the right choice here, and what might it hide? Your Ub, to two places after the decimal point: 0.95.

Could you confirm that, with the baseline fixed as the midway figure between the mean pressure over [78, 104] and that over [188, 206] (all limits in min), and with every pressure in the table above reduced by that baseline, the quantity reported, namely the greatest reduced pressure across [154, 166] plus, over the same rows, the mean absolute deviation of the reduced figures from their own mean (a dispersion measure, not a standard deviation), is 2.4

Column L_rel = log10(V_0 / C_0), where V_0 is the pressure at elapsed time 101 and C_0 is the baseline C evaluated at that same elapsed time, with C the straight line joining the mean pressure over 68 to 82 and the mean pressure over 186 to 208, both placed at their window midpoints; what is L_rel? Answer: -0.015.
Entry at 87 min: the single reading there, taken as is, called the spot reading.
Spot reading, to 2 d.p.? 22.54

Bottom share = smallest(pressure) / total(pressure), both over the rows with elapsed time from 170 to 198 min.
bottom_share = 0.0612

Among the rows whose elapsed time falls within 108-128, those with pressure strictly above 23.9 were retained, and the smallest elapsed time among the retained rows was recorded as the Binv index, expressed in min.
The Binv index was 113 min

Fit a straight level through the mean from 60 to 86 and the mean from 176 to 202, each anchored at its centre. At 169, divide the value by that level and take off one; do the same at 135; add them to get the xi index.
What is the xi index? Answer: 0.02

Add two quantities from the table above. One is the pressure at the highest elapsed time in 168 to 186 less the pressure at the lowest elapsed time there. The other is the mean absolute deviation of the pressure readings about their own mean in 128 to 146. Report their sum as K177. 3.7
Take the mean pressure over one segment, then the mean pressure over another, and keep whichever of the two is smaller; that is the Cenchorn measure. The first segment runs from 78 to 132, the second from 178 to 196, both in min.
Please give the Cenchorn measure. 22.7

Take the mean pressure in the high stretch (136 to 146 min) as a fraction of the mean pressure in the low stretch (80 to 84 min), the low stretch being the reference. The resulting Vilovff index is 0.97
